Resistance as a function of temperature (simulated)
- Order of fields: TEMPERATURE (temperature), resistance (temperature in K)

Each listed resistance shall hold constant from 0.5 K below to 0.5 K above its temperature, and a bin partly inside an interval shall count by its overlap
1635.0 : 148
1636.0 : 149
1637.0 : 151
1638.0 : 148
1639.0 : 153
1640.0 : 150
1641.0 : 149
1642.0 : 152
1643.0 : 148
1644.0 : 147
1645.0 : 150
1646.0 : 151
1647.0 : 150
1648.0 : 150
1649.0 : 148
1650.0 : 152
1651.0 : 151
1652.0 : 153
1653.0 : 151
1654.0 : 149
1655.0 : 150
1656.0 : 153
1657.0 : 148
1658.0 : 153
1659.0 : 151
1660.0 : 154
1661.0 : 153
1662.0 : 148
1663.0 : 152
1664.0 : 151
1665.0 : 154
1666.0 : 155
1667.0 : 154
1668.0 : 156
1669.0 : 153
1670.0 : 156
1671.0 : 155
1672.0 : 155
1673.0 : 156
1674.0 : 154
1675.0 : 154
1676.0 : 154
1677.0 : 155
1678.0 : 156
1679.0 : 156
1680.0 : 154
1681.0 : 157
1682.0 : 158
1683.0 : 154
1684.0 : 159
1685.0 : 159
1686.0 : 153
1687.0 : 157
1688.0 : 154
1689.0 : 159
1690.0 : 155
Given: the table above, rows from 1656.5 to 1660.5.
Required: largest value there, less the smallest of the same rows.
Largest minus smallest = 6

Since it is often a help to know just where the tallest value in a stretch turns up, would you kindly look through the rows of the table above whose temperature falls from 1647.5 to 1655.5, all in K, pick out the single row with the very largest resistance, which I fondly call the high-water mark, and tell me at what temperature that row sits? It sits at 1652.0 K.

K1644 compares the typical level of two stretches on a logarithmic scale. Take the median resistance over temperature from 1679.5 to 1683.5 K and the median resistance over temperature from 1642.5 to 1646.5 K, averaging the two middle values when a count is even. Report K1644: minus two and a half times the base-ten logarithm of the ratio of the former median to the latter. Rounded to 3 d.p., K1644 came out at -0.046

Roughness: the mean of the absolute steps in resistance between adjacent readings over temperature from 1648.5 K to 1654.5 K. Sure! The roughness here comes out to 2.2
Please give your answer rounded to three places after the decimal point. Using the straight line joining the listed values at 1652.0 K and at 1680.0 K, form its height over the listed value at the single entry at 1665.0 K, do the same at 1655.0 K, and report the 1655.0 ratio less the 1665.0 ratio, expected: 0.024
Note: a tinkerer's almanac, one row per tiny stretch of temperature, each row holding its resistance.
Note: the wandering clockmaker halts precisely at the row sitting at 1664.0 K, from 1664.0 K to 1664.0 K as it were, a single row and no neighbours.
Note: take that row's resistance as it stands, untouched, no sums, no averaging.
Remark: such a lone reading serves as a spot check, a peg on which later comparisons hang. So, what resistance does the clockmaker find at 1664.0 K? 151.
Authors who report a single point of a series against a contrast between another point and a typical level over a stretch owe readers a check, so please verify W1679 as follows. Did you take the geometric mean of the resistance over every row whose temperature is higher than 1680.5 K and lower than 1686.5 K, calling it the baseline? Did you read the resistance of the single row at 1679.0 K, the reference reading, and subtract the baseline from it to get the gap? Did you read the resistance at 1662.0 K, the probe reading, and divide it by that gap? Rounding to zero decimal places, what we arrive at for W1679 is -228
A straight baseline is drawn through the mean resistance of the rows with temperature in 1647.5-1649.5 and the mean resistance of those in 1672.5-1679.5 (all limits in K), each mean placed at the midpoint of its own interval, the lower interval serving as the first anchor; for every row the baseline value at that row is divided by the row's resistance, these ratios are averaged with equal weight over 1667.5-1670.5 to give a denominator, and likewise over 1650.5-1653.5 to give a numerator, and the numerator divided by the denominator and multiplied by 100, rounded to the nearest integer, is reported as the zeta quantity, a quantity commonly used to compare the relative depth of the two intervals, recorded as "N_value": 100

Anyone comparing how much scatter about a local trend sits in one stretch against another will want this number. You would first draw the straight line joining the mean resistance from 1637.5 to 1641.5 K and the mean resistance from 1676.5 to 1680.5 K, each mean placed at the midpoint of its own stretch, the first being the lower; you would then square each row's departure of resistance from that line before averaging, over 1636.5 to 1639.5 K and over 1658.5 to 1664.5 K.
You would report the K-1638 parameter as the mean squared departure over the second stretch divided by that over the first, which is 1.3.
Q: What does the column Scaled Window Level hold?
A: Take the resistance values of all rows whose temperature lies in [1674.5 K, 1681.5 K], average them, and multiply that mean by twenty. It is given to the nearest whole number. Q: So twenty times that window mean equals 3103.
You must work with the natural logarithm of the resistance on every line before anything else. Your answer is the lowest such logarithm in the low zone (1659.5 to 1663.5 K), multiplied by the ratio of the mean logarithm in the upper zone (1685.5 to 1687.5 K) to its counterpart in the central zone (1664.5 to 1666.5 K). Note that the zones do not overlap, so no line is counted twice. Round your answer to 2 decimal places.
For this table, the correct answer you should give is 5.00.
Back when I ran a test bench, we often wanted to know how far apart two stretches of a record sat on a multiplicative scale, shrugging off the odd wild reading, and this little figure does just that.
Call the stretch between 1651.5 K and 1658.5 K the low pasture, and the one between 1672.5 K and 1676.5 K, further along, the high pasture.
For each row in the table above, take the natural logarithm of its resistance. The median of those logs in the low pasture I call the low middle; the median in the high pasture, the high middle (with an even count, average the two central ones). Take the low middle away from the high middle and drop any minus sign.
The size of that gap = 0.020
